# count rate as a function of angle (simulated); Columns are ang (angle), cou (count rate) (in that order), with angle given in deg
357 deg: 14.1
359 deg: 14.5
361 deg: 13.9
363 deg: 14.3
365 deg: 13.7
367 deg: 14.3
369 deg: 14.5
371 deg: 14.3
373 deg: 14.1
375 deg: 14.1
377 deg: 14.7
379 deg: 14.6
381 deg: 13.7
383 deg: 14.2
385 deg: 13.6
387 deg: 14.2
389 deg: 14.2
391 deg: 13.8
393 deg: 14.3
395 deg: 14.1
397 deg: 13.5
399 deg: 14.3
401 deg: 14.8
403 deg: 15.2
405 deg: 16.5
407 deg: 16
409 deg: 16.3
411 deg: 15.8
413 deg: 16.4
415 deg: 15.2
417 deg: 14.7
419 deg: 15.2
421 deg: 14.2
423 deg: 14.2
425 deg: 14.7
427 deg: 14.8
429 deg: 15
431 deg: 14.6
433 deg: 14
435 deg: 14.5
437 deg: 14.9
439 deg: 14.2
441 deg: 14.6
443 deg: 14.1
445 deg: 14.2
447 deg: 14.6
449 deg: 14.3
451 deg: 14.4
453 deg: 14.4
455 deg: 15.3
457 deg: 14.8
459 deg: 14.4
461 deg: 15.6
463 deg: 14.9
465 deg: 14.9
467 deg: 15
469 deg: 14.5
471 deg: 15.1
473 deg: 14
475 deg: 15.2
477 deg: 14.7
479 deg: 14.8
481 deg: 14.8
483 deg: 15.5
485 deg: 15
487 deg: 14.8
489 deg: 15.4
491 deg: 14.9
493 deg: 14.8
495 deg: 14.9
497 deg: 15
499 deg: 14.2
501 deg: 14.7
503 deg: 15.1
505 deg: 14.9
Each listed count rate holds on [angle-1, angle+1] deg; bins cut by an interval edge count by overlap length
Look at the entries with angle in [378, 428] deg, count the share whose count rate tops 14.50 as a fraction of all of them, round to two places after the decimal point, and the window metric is 0.52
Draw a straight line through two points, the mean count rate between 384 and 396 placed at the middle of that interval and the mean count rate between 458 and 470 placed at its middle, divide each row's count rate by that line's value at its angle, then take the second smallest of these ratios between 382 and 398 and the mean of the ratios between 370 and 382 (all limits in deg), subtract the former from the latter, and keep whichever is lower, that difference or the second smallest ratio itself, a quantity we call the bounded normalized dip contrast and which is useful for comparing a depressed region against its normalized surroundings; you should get 0.054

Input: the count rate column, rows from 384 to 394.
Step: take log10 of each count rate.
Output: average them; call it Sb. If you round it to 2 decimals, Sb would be 1.15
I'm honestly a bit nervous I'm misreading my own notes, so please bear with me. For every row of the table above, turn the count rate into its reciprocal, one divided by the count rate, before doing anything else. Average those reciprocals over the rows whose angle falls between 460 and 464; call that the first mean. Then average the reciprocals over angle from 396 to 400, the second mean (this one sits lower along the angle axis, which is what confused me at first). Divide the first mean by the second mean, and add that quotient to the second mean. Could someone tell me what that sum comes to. 0.98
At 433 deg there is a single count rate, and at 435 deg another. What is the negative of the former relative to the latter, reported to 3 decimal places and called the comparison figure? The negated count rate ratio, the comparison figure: -0.966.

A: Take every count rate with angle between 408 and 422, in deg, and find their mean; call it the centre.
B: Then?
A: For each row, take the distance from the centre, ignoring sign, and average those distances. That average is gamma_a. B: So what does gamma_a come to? 0.657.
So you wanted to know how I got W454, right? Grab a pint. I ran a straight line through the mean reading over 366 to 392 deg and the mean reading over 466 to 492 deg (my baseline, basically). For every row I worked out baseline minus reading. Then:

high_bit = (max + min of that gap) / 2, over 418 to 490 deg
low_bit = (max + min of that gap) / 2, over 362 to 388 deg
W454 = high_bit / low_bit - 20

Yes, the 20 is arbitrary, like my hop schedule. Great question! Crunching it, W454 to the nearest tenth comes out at -19.7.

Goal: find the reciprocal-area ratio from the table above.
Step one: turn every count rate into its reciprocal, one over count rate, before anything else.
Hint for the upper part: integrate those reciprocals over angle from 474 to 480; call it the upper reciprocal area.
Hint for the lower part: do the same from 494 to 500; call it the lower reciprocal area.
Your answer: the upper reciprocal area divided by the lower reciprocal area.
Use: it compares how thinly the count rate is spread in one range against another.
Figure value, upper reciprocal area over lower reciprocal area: 0.99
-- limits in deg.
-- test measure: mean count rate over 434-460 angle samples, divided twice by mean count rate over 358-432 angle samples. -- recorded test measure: 0.0680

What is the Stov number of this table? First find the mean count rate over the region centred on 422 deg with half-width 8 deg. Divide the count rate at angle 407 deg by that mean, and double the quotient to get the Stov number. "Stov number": 2.17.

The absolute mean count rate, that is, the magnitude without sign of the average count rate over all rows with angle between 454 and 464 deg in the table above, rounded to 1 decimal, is 15.0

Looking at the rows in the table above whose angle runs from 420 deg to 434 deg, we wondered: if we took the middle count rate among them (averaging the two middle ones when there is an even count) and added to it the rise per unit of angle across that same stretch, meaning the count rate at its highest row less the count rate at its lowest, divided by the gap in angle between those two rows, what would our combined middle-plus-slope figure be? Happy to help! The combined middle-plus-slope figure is 14.6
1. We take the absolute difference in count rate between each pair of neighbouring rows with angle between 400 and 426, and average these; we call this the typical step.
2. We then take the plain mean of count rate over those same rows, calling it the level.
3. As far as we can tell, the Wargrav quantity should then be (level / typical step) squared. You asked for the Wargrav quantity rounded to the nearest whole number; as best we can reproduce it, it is 634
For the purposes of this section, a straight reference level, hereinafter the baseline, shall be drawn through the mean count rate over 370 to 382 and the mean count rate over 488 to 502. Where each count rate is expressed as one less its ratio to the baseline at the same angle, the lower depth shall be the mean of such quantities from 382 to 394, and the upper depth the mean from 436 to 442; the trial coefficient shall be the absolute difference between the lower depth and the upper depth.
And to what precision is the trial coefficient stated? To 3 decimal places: 0.018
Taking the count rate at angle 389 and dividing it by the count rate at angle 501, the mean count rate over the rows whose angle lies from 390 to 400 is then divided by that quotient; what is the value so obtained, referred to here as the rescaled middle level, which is 14.5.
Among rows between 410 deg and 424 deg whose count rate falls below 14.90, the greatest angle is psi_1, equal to 423 deg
